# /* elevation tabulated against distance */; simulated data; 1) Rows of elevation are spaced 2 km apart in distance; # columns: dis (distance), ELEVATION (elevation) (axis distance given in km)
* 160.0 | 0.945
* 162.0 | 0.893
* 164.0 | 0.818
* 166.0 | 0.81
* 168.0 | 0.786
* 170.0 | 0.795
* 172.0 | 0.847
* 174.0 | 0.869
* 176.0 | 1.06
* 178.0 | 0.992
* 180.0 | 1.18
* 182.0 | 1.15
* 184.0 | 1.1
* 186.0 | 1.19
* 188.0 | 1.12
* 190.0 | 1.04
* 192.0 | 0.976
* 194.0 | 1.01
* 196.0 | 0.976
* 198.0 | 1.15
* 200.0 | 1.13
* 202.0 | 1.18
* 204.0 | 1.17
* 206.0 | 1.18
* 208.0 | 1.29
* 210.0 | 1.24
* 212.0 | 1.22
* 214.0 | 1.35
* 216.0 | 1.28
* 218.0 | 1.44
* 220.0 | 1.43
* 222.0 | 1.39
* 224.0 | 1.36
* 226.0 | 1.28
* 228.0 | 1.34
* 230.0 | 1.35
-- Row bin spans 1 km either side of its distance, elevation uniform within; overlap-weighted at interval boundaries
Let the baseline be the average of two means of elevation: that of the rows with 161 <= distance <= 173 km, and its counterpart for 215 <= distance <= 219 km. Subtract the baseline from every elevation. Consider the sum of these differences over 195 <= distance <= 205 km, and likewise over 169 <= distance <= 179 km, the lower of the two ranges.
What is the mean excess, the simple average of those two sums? -0.4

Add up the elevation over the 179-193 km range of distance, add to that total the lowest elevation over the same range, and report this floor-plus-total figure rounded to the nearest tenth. 8.7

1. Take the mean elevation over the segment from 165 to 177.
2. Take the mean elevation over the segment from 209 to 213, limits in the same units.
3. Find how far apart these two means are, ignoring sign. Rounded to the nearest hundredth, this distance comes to 0.37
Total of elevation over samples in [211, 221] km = 6.7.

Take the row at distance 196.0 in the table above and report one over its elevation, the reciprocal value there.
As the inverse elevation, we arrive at 1.02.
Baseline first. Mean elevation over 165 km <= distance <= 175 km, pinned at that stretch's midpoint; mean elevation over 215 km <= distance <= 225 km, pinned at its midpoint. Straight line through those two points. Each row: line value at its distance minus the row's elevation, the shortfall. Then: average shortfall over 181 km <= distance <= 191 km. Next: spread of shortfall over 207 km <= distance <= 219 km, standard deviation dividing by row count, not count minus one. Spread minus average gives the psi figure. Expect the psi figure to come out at 0.18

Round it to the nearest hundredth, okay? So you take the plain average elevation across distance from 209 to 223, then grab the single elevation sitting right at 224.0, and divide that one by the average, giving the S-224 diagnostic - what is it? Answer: 1.02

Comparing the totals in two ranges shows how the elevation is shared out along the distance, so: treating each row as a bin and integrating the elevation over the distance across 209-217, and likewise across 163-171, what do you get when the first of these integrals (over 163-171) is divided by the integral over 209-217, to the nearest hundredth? 0.63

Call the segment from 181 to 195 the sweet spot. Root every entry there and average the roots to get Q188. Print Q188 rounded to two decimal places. 1.04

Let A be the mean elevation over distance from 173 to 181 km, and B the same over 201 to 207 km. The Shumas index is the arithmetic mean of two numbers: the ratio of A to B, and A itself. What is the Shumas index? 0.95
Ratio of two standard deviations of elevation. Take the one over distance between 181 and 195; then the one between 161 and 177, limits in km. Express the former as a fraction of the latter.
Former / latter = 0.87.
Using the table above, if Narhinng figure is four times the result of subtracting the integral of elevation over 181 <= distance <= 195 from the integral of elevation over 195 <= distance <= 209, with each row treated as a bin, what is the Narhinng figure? 4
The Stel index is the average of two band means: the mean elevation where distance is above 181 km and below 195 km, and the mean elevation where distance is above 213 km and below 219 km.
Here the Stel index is 1.22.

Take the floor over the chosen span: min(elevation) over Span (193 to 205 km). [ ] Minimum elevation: 0.976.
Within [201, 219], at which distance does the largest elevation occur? 218.0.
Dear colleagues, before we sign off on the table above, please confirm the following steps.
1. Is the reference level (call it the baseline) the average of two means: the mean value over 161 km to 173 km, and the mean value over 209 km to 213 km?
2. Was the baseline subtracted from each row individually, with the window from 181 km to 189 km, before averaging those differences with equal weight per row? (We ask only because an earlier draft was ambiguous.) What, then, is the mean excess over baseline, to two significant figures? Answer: 0.11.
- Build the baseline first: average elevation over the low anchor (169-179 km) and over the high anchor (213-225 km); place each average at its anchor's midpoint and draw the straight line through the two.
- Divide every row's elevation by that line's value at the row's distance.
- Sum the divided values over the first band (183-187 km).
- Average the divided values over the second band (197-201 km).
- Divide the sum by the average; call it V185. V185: 2.3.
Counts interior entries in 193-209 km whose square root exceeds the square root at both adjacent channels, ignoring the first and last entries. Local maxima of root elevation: 2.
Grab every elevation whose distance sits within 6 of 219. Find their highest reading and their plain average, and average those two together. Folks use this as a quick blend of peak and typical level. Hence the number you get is 1.41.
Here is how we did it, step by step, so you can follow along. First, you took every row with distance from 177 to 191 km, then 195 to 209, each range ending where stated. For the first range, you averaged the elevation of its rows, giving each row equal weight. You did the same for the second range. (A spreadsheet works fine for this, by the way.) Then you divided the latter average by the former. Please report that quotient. 1.04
